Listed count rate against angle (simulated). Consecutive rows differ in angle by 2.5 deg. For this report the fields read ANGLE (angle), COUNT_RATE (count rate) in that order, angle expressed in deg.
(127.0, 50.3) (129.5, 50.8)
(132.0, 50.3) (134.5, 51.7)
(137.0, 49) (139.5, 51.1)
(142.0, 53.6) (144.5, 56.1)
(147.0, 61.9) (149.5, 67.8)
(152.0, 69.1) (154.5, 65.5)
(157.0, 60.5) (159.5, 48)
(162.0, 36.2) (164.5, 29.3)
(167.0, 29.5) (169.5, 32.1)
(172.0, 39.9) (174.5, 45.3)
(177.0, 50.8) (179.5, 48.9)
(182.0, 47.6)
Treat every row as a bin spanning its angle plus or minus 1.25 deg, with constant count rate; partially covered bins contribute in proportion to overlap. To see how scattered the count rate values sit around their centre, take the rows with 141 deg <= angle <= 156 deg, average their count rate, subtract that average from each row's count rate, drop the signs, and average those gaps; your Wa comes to 5.1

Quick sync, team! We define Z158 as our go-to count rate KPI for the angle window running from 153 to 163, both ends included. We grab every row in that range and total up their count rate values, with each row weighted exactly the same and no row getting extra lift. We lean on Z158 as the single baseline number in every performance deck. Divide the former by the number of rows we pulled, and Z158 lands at 53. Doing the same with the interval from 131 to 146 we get 52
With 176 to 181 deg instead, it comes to 50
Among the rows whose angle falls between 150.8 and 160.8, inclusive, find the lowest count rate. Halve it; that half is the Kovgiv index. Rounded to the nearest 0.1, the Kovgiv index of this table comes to 24.0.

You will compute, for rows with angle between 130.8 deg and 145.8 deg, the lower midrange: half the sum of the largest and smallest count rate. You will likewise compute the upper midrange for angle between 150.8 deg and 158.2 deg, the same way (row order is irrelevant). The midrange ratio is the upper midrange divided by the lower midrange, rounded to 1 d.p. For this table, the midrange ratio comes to 1.2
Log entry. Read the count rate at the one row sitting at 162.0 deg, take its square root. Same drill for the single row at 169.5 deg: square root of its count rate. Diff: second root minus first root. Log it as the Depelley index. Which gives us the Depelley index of -0.4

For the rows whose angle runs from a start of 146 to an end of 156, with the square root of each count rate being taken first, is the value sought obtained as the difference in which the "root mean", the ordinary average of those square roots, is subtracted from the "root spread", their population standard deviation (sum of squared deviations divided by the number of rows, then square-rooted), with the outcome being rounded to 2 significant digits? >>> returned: -8.0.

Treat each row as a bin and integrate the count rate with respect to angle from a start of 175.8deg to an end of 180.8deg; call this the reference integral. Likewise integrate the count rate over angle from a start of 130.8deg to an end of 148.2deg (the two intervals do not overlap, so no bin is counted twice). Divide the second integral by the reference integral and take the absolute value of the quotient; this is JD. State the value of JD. 3.7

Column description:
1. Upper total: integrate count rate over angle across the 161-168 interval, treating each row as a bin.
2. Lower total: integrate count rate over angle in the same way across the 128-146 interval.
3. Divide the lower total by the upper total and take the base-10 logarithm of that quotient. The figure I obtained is 0.6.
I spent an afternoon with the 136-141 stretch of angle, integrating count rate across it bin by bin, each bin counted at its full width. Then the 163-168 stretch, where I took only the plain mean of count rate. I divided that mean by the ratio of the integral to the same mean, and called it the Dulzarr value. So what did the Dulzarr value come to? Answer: 3.5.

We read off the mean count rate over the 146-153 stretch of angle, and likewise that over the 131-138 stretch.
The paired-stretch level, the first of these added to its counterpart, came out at 117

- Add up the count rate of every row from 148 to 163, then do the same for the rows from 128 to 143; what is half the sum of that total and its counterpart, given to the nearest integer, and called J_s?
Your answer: 327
